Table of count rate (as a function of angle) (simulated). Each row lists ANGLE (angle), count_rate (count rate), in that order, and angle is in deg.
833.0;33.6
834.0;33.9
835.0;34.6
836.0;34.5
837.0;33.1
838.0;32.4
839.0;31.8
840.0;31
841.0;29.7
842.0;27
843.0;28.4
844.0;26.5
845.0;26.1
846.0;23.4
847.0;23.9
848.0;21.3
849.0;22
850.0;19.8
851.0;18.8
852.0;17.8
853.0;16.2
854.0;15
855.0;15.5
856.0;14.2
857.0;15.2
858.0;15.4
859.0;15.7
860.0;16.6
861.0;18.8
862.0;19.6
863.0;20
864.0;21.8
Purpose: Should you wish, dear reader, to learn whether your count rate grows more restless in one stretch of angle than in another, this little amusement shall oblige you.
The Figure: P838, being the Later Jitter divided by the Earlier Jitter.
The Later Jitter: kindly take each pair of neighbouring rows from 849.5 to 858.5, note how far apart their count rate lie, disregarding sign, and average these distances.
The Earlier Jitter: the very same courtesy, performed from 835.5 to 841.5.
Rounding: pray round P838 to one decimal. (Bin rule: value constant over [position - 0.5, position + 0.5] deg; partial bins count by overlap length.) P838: 1.0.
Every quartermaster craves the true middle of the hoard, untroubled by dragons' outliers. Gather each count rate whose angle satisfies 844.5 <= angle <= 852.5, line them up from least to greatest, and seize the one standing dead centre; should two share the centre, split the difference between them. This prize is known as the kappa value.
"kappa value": 22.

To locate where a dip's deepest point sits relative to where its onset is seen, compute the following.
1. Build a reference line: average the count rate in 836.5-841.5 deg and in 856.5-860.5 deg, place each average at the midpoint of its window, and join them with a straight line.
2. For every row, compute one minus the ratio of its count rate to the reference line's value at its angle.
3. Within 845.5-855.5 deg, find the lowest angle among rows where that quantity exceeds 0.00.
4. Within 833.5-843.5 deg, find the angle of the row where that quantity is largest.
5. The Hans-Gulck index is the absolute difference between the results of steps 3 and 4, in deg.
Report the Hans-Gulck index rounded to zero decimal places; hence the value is 4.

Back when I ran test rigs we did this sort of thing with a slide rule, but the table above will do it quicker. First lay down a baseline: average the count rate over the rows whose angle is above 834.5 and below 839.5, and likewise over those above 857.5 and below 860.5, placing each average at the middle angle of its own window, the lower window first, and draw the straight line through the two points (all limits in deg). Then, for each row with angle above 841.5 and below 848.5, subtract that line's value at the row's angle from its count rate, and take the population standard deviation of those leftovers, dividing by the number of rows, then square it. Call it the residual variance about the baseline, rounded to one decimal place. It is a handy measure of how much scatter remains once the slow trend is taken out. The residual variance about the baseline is 1.1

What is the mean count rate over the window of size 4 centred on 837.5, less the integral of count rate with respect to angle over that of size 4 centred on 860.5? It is -38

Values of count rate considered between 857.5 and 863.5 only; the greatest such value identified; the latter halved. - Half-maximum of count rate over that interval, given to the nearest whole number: 10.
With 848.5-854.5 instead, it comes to 11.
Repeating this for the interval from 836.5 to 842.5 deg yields 17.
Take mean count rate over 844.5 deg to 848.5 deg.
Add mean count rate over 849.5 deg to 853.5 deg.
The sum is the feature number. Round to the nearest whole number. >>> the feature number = 42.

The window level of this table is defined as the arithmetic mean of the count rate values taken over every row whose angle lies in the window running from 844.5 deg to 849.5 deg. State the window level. 23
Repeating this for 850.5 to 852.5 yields 18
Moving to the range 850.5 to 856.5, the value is 16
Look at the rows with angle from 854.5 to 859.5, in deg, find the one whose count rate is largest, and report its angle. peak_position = 859.0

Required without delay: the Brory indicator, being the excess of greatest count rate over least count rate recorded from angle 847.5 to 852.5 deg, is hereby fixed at 4.2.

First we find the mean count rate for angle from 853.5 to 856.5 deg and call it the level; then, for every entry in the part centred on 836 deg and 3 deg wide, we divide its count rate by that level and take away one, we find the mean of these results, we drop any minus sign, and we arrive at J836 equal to 1.29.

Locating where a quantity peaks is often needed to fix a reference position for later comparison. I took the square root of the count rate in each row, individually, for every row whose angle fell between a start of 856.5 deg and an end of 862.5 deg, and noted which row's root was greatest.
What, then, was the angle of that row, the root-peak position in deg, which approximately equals 862.0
